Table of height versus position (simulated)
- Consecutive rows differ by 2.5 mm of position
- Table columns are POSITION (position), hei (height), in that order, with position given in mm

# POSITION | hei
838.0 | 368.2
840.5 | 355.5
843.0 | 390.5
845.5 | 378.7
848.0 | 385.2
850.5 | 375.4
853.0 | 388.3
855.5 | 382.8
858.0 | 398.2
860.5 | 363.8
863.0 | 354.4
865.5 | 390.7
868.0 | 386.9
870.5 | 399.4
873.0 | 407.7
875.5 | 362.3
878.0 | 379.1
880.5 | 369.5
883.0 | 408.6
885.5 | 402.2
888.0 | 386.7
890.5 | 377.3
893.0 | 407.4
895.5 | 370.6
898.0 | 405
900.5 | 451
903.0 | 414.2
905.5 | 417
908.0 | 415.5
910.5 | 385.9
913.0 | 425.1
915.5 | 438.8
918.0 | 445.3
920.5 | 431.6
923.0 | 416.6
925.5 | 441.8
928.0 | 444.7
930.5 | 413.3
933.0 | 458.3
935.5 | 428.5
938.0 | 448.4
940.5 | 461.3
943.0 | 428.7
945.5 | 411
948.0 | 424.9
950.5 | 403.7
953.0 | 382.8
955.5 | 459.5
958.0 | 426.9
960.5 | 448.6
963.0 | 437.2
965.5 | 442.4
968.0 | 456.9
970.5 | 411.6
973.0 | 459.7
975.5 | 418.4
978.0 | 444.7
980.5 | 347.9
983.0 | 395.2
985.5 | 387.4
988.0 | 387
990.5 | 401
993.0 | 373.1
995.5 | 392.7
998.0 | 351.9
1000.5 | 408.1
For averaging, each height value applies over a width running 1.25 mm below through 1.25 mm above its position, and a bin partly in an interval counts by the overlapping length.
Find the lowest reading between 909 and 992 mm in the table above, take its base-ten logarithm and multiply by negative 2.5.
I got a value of -6.35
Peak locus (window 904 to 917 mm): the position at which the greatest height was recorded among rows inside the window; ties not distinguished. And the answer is 915.5 mm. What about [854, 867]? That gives 858.0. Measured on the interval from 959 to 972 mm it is 968.0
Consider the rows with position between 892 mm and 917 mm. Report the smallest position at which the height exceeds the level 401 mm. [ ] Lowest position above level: 893.0 mm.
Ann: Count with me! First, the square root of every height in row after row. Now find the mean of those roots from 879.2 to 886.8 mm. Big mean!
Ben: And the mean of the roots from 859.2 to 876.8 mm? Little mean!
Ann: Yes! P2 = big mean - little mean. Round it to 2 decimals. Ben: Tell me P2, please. 0.32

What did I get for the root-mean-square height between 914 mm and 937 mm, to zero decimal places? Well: 436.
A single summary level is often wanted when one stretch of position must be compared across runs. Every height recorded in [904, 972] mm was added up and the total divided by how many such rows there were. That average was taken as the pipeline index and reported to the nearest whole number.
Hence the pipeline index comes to 430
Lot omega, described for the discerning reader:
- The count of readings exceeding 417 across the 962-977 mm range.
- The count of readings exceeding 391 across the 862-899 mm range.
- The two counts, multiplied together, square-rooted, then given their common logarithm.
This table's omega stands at 0.739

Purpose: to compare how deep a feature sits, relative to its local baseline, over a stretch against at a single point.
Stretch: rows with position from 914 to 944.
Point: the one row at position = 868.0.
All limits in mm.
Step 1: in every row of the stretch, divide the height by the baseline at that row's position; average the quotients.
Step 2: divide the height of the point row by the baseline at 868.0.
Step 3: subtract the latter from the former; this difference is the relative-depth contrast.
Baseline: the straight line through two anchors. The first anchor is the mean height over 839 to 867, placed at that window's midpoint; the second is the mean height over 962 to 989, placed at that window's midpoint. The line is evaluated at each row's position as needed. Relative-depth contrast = 0.079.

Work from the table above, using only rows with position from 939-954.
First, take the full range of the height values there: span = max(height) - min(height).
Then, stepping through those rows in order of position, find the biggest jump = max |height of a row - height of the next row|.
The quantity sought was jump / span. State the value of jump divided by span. 0.42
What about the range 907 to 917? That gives 0.74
